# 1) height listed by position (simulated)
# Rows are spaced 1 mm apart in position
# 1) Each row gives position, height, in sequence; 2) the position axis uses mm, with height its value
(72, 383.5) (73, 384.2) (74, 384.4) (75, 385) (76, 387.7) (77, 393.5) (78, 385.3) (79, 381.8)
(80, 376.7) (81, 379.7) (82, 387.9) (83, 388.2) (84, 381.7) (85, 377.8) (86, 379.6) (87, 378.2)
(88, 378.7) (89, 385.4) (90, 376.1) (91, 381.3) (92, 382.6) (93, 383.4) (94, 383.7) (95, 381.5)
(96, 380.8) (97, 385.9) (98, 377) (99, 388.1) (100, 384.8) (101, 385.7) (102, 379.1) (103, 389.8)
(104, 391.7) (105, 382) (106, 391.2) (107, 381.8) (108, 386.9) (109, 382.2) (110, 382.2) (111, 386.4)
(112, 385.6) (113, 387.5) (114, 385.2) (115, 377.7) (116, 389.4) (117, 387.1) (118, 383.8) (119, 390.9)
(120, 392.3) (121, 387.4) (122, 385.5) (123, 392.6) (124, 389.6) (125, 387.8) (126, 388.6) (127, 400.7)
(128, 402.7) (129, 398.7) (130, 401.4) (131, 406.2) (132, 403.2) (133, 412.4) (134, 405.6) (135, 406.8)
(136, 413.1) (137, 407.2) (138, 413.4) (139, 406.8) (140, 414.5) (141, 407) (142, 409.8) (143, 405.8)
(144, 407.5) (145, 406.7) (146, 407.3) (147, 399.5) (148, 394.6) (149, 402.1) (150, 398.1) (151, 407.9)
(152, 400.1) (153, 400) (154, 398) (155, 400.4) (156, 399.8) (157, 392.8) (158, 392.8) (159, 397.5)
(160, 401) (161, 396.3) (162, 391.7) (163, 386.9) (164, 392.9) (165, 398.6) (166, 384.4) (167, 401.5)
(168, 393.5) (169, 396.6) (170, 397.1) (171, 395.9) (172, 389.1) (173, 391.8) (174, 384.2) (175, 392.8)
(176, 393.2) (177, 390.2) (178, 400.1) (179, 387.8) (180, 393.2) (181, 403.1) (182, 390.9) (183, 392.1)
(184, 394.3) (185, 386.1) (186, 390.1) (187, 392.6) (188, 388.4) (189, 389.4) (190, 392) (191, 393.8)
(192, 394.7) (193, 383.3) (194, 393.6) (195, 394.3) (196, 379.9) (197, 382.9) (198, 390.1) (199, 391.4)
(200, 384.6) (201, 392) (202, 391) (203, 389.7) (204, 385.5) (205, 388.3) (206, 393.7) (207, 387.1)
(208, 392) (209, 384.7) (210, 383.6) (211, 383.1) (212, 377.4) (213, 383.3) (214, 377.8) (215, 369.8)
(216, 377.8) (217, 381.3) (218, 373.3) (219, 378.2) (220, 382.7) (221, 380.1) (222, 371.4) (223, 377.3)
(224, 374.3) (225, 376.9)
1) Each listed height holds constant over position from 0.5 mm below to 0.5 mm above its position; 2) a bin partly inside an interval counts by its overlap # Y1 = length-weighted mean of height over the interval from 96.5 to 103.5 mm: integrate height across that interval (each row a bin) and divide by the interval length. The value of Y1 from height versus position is 384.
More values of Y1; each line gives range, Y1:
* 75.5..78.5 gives 389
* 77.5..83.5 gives 383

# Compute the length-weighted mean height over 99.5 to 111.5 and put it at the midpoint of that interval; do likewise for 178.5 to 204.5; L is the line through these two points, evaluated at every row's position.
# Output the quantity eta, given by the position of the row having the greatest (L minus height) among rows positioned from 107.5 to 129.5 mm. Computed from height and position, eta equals 115 mm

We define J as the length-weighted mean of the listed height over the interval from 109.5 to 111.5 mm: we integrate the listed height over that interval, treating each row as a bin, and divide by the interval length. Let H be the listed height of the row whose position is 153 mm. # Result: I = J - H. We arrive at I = -16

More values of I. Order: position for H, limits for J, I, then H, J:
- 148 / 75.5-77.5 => -4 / 394.6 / 391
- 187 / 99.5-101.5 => -7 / 392.6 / 385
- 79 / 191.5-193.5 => 7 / 381.8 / 389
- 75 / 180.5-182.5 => 12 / 385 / 397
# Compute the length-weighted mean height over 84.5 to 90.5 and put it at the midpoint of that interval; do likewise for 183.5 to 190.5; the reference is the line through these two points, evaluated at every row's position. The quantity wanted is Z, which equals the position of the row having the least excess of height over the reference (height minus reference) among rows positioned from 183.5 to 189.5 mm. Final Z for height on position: 185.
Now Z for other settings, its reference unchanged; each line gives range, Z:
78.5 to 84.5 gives 80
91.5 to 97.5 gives 96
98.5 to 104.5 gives 102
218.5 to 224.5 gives 222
